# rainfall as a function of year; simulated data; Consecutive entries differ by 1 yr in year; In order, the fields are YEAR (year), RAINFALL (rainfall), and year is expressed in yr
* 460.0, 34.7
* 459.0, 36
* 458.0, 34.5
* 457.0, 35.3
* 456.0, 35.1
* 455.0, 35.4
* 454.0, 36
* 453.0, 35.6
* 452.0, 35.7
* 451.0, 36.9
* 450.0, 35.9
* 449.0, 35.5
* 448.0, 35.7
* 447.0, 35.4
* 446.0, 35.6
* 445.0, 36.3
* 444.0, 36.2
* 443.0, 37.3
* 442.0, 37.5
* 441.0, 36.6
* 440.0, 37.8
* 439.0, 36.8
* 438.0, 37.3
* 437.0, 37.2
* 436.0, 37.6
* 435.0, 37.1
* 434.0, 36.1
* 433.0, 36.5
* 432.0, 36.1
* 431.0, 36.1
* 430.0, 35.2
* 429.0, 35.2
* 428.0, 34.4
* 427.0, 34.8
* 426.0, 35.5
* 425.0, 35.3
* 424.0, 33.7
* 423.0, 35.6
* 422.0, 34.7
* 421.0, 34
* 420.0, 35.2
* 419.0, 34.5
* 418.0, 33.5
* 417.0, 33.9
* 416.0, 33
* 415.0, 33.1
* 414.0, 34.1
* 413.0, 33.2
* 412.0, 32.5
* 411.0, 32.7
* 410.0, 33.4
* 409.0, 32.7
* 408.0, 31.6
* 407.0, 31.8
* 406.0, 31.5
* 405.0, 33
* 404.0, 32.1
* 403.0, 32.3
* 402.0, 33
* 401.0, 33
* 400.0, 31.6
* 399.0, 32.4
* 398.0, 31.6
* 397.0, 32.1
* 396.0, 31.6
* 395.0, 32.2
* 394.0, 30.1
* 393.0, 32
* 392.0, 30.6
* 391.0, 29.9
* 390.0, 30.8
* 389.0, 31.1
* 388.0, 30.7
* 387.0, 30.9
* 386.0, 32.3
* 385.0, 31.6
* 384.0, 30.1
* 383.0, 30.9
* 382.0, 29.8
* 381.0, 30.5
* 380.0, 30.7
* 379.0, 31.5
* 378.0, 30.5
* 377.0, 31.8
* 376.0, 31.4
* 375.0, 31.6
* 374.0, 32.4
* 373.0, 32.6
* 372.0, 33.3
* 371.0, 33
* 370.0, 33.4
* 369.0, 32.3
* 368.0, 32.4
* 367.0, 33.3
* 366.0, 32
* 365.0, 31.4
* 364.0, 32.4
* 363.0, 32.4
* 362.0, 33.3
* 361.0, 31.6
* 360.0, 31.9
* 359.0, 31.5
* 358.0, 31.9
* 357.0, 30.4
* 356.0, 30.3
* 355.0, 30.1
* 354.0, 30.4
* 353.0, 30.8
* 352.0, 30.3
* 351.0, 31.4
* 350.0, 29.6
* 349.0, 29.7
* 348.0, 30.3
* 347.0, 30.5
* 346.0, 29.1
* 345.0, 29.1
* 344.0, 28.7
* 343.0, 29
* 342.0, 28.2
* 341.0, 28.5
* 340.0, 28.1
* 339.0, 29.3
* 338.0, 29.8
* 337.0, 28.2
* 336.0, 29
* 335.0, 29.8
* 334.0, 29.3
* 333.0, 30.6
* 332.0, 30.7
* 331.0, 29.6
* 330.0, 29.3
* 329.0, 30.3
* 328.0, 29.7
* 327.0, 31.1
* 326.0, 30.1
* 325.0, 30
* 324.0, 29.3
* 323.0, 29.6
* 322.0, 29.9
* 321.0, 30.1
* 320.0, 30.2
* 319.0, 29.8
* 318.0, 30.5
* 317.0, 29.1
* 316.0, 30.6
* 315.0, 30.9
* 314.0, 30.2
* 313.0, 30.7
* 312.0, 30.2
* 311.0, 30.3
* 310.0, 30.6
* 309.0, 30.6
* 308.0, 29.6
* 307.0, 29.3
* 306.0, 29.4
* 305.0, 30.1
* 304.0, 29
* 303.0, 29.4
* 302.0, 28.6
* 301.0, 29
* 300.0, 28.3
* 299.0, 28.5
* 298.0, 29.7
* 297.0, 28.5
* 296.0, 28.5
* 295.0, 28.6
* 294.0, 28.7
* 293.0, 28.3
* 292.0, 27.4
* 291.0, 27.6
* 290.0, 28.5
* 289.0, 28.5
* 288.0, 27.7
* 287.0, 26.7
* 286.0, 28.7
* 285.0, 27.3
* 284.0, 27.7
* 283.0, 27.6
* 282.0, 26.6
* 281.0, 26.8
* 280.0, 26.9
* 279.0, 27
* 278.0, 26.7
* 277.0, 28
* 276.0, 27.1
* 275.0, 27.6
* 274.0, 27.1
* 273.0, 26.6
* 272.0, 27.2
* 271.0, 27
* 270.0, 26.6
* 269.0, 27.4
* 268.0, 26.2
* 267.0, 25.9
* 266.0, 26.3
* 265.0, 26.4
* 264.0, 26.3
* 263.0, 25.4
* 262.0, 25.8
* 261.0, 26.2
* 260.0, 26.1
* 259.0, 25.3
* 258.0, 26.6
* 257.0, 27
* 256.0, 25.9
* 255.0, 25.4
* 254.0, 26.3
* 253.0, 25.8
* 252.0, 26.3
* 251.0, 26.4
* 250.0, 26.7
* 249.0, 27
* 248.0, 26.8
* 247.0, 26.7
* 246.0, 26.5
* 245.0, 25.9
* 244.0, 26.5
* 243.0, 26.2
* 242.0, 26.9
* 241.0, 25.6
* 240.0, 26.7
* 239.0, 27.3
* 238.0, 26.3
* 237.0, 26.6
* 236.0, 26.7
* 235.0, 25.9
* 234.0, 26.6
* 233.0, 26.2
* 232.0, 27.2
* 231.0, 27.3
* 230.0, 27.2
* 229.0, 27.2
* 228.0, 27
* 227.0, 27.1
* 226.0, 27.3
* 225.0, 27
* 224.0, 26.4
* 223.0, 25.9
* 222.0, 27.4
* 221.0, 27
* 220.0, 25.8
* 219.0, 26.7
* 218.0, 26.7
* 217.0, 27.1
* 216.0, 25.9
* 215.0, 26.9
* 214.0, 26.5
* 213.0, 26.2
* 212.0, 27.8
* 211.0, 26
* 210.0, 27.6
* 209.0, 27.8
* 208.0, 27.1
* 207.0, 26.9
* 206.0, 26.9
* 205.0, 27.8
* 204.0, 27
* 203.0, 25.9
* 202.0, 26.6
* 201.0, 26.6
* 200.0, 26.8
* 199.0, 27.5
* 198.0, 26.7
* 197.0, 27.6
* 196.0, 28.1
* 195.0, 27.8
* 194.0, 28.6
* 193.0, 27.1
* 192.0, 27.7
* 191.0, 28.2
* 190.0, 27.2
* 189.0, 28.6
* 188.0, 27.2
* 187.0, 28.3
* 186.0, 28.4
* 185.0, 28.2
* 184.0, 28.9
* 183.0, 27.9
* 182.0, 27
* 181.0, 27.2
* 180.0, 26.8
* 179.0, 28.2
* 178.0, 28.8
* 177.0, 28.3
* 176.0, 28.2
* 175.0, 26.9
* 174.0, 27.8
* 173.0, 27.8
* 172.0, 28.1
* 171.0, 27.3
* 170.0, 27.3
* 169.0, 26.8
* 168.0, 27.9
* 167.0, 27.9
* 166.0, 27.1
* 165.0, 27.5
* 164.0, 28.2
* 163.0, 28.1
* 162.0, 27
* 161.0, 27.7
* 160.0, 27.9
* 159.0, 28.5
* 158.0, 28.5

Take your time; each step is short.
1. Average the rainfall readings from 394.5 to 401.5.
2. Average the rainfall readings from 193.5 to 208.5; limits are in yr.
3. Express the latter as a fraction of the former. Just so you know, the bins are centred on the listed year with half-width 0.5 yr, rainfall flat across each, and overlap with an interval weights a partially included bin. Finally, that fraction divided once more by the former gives 0.026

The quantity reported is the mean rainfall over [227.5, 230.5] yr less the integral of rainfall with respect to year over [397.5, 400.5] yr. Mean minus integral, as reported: -68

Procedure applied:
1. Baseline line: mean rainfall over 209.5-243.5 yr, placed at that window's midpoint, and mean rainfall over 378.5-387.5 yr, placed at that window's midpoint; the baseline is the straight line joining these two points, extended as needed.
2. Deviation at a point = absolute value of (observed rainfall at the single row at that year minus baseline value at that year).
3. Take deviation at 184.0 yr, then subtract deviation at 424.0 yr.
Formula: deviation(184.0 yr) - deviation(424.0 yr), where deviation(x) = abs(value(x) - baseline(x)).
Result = 2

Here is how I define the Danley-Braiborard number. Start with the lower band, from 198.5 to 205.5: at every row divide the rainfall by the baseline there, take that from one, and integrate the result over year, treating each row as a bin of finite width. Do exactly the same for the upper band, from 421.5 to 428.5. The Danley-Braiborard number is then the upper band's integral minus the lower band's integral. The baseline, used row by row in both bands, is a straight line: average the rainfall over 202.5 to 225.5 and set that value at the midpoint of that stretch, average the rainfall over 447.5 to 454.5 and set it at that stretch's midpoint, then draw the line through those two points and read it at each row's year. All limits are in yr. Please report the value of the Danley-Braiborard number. 0.2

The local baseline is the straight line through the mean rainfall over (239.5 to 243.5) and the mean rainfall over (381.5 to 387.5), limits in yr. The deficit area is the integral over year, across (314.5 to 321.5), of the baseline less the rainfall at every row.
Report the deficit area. -10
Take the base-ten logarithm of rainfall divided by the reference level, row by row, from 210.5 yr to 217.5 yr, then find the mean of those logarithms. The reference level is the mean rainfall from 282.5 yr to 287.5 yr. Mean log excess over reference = -0.02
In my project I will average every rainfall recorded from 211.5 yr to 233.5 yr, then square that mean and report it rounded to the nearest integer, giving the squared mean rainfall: 719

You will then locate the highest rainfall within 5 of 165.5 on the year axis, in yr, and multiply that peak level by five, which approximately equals 141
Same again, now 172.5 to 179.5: 144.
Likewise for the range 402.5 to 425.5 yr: 178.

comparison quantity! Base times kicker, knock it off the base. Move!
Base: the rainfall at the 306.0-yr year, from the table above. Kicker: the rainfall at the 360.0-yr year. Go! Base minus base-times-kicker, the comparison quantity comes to -908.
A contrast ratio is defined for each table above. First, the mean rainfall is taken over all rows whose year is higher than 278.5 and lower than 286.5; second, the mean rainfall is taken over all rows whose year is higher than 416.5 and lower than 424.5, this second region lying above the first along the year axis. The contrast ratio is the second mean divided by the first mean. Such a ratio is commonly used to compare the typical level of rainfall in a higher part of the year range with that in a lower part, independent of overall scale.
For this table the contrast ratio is 1.26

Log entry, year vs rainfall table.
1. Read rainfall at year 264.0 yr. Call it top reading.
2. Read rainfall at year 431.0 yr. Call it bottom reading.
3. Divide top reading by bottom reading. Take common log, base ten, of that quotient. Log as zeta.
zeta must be -0.14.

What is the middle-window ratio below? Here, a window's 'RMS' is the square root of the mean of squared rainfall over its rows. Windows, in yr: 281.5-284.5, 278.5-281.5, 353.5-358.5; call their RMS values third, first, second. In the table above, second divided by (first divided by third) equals 31.1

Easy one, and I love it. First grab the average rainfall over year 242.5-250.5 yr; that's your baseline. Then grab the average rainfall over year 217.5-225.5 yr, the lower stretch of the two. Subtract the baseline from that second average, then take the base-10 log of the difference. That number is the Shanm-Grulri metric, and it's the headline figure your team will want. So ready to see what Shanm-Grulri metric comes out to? -1.1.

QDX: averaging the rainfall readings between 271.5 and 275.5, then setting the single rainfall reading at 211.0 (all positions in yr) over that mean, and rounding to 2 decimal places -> 0.96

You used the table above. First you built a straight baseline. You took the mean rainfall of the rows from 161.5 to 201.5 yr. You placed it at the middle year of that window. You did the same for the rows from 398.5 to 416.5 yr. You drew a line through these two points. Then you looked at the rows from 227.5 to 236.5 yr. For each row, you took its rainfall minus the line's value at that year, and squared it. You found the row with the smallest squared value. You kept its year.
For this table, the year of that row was 231.0 yr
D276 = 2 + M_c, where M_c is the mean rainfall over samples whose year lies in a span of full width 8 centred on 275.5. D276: 29.2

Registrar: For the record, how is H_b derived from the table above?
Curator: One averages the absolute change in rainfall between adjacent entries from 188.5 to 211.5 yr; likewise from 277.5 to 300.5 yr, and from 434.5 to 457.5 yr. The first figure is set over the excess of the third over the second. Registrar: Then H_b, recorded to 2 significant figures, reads -15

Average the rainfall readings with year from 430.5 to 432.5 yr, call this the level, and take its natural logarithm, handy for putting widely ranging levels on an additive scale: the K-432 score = 3.59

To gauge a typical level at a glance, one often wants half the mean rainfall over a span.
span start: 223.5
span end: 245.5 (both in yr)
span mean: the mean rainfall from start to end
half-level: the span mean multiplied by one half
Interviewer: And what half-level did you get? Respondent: 13.3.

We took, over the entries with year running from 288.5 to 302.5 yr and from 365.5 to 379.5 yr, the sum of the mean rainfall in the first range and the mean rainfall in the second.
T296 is 61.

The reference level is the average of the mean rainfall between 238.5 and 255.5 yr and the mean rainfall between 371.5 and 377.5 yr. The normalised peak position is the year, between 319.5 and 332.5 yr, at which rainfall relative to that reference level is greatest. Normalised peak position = 327.0 yr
